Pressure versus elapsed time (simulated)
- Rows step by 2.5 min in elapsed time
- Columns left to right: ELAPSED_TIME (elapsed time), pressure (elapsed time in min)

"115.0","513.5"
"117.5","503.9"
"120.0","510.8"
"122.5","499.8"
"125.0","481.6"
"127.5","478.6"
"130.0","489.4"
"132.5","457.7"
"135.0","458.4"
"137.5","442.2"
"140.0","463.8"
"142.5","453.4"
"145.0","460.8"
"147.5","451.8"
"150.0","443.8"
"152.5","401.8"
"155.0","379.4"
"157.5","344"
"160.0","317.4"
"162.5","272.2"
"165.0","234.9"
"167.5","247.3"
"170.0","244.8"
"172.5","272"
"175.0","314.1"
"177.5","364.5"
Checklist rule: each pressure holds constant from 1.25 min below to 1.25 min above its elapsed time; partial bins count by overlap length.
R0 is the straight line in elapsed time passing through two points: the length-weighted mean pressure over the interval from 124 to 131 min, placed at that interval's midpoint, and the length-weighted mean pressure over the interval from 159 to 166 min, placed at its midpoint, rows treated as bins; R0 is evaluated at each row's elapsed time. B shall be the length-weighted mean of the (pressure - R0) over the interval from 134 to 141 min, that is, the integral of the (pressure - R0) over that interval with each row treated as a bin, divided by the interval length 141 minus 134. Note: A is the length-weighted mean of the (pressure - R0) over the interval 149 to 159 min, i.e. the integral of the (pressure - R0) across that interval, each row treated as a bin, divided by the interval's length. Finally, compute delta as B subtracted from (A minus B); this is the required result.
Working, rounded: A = 64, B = 31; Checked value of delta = 2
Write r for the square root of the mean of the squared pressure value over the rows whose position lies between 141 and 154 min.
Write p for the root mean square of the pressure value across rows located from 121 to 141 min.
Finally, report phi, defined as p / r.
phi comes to 1.1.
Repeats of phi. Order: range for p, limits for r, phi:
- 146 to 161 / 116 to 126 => 0.8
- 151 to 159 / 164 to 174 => 1.5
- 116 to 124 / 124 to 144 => 1.1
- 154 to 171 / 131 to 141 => 0.6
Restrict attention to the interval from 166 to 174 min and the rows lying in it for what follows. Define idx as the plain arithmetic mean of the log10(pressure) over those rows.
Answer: 2.41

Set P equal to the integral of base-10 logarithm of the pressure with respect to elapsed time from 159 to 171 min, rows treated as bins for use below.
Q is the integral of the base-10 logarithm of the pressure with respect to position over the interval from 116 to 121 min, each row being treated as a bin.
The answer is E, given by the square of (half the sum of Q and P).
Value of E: 452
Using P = 29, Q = 14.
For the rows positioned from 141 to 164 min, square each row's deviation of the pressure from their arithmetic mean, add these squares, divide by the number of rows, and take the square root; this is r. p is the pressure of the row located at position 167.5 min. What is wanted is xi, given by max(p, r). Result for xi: 247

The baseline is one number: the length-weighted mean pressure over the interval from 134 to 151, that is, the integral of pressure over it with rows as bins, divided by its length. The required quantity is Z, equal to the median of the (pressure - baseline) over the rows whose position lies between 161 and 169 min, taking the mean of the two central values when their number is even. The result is -206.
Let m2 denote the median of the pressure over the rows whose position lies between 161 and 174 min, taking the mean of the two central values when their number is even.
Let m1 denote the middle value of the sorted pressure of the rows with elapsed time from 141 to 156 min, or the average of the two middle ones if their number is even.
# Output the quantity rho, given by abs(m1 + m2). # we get 695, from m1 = 448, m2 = 247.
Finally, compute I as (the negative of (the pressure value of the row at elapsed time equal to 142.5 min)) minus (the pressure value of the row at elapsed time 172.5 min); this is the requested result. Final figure -725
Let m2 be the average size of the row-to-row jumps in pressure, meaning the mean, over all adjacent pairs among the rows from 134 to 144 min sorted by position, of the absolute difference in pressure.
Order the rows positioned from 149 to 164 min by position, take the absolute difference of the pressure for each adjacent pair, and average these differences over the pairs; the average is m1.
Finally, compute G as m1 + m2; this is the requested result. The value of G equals 50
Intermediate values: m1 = 34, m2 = 16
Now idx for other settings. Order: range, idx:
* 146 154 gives 2.64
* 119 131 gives 2.69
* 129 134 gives 2.68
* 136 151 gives 2.66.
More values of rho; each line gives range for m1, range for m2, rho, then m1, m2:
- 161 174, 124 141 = 711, 247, 464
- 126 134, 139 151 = 932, 479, 453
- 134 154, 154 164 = 783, 453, 331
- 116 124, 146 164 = 883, 504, 379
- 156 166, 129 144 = 753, 295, 458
